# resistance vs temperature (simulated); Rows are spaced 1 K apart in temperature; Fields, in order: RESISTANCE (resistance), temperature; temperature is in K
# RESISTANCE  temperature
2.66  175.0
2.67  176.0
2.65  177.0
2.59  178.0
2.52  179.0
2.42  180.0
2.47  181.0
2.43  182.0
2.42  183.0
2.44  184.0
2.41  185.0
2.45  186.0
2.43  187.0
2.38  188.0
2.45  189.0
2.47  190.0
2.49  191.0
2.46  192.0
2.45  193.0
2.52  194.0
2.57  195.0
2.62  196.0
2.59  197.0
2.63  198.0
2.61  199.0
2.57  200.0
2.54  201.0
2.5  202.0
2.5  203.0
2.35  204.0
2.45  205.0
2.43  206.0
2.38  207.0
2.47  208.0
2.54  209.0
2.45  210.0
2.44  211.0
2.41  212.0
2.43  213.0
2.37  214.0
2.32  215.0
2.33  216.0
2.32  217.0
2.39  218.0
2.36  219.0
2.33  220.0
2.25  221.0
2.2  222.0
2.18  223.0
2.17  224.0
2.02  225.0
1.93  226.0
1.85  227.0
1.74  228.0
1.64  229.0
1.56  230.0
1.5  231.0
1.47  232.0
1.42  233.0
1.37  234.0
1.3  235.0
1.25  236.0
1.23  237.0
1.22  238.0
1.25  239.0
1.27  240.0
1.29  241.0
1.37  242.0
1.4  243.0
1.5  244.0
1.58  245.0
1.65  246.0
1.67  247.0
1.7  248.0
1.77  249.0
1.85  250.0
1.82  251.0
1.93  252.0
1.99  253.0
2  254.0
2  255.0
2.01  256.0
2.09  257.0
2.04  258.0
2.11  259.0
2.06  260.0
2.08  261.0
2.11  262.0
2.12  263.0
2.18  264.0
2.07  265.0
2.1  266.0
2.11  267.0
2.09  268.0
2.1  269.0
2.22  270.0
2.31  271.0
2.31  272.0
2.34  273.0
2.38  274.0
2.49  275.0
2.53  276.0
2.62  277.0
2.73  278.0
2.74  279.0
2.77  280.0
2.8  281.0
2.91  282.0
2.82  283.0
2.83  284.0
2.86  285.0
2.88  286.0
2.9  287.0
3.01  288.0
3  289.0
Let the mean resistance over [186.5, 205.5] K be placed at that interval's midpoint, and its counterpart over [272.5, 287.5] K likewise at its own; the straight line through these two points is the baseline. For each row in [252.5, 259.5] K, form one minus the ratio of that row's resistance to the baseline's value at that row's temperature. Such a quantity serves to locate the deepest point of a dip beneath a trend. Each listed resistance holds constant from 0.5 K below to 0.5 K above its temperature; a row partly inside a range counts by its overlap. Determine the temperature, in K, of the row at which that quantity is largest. 253.0 K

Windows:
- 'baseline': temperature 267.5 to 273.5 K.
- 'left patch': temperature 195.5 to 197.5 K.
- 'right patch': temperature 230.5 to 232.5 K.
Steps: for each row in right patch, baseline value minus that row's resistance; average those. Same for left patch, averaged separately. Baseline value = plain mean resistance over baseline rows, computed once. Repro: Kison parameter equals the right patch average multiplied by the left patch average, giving -0.28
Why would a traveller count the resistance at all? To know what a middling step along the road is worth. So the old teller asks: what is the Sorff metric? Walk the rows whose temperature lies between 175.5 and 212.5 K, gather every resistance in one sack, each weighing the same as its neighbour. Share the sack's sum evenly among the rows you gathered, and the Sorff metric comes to 2.5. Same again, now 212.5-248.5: 1.8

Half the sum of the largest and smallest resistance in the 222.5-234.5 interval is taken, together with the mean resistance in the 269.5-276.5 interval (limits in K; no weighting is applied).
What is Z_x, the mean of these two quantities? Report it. 2.07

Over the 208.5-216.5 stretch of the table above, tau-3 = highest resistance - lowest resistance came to 0.22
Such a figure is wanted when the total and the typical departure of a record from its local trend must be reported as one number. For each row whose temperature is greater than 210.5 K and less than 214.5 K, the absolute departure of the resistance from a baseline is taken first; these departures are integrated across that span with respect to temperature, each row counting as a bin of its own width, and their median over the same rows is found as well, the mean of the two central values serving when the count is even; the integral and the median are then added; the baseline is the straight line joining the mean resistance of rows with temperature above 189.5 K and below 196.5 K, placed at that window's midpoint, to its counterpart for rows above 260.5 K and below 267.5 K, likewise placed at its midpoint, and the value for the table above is 0.12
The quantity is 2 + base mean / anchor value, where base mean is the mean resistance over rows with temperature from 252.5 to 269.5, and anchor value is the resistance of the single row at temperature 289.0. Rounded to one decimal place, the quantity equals 2.7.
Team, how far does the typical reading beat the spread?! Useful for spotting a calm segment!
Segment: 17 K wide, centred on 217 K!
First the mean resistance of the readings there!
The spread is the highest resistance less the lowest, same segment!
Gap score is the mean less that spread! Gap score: 1.8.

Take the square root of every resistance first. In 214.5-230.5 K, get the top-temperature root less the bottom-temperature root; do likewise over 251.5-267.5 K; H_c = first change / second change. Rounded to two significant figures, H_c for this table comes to -4.3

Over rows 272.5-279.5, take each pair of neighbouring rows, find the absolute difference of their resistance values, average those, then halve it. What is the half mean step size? 0.033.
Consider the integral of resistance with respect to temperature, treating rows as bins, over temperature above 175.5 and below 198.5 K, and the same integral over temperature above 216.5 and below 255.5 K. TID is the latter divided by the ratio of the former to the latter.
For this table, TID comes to 80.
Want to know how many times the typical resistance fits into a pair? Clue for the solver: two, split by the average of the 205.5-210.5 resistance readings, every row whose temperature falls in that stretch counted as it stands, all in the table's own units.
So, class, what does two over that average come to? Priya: 0.815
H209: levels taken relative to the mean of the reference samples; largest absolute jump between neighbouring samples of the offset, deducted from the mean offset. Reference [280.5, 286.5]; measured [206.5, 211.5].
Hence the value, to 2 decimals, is -0.48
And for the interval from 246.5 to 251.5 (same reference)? -1.17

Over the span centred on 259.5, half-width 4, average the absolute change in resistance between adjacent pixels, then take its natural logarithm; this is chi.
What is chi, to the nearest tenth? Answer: -3.1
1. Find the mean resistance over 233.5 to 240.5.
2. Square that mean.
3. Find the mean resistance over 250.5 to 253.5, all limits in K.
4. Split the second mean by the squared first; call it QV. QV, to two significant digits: 1.2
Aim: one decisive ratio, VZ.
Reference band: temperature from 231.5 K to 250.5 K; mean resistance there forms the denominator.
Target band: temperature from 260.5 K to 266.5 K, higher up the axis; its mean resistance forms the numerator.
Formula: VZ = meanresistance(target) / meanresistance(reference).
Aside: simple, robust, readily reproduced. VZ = 1.5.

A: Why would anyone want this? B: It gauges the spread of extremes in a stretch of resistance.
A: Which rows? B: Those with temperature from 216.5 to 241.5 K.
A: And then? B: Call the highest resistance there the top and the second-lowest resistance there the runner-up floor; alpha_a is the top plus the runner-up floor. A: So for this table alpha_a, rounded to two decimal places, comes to 3.62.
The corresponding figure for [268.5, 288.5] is 5.23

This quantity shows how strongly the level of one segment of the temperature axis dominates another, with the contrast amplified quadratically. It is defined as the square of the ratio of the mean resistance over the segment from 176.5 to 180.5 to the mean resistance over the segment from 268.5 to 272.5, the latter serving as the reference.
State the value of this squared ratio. 1.30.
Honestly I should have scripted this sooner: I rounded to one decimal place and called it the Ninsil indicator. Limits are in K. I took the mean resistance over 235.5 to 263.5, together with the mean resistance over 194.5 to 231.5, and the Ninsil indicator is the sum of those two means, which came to 4.0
